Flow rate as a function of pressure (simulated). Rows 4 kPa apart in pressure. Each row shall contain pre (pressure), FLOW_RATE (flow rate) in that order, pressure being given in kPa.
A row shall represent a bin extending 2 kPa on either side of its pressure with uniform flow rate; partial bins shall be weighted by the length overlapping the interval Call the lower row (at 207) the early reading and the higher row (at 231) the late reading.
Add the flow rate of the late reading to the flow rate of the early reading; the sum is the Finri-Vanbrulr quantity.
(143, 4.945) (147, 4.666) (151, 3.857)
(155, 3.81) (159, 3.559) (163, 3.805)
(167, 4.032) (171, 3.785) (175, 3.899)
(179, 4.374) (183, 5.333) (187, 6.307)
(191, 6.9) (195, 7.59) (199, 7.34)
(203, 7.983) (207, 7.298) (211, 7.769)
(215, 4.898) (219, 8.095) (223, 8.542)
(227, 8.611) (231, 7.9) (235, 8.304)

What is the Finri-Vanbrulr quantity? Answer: 15.2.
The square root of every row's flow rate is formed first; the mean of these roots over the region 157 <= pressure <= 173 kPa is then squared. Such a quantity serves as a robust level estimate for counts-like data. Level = 4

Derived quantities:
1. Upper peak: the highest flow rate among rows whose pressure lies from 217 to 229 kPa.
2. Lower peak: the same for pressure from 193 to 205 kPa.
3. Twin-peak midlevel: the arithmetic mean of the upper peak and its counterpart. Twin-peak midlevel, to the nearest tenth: 8.3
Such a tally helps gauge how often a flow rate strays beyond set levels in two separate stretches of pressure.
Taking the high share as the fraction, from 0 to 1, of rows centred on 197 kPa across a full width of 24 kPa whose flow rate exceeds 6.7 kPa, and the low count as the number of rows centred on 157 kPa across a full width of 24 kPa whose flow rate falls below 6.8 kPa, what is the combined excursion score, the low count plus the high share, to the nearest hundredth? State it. 6.83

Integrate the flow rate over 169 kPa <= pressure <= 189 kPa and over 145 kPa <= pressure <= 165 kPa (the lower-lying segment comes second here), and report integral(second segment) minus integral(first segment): -16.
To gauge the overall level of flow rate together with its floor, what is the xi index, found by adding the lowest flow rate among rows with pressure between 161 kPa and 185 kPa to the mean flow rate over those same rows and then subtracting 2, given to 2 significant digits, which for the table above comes 6.0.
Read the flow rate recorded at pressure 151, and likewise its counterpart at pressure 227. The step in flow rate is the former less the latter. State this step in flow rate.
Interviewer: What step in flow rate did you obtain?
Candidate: -5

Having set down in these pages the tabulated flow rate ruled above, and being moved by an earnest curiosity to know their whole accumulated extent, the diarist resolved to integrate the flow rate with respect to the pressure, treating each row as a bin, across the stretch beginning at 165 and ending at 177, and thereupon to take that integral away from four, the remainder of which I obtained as -43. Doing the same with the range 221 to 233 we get -96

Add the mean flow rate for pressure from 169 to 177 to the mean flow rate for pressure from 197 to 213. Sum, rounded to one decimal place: 11.4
